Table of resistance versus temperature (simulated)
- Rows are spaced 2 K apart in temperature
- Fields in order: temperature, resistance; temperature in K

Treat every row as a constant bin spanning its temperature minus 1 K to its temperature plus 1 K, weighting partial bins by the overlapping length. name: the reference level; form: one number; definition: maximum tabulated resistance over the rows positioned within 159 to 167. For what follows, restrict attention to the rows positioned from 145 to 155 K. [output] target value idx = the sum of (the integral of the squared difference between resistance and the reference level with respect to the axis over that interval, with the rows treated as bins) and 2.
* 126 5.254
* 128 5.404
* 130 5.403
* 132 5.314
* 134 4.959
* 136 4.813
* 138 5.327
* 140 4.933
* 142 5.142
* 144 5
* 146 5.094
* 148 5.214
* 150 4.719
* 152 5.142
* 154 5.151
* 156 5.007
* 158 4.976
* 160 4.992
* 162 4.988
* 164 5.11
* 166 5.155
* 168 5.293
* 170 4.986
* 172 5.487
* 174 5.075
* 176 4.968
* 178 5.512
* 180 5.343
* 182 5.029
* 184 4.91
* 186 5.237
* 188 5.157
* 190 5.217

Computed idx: 2.4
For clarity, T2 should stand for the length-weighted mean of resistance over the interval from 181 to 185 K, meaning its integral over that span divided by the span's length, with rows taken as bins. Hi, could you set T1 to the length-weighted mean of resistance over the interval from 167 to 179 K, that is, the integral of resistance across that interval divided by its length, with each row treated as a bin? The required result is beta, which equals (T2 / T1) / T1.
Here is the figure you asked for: 0.182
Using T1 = 5.22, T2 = 4.97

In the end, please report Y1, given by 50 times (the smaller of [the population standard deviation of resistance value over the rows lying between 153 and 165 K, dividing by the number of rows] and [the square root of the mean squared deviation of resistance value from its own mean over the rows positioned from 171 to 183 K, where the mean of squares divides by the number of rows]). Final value 3.4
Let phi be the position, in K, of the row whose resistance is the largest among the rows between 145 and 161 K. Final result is 148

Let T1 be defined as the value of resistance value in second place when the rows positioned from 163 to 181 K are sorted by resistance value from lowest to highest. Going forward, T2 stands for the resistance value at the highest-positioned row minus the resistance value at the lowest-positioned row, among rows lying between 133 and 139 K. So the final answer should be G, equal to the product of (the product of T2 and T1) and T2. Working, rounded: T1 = 4.986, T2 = 0.4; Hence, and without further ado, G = 0.7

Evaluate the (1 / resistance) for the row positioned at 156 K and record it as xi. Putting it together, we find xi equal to 0.200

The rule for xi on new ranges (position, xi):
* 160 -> 0.200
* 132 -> 0.188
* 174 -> 0.197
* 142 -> 0.194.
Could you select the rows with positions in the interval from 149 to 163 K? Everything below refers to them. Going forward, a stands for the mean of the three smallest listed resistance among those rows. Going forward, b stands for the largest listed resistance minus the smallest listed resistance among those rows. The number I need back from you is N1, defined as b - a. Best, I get -4.46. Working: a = 4.89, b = 0.43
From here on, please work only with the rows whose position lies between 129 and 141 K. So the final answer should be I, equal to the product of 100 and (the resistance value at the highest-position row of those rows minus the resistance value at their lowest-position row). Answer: -47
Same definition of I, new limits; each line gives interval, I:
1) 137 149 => -11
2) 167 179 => 22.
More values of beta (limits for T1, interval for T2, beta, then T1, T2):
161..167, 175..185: 0.199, 5.08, 5.15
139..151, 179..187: 0.204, 5.02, 5.13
